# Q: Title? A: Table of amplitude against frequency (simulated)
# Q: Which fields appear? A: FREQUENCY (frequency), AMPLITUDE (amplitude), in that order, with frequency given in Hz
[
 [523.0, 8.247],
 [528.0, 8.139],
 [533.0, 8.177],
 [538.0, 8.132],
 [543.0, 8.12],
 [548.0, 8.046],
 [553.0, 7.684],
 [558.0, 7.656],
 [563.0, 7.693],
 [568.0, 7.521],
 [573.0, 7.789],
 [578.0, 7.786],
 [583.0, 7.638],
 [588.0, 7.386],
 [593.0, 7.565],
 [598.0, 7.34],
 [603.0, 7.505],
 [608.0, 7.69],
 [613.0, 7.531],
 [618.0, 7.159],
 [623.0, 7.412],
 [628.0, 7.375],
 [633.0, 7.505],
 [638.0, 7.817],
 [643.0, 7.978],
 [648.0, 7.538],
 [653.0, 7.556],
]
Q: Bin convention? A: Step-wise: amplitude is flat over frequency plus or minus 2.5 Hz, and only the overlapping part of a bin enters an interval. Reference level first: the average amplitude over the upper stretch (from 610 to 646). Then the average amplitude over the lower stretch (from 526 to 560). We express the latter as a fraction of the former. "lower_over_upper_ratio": 1.06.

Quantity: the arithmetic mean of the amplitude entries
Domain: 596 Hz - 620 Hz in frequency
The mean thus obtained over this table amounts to 7.45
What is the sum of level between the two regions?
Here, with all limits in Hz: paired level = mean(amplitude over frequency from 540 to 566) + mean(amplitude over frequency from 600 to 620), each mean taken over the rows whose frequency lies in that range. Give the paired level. 15.3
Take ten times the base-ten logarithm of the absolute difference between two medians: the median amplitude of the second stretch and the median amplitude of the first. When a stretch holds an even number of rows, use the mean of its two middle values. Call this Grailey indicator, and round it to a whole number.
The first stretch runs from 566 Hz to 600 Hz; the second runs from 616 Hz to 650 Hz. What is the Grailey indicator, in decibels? -12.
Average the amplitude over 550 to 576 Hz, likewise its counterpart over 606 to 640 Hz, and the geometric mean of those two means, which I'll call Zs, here 7.58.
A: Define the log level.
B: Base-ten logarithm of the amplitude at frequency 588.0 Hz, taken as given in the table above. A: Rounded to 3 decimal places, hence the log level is 0.868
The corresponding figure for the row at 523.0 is 0.916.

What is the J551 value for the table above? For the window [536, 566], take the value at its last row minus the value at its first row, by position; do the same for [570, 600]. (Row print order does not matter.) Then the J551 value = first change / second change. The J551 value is 1.0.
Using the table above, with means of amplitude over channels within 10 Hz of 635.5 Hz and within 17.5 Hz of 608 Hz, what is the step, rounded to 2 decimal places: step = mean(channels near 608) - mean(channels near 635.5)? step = -0.21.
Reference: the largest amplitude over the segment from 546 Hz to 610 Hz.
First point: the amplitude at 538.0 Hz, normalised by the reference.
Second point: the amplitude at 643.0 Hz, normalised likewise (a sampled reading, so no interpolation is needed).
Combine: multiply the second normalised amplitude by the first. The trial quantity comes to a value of 1.00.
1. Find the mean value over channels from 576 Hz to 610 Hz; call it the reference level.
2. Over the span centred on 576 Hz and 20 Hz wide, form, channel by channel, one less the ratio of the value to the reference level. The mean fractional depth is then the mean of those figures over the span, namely -0.017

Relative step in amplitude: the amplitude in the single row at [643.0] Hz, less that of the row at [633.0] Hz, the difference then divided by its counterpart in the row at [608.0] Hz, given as 0.06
